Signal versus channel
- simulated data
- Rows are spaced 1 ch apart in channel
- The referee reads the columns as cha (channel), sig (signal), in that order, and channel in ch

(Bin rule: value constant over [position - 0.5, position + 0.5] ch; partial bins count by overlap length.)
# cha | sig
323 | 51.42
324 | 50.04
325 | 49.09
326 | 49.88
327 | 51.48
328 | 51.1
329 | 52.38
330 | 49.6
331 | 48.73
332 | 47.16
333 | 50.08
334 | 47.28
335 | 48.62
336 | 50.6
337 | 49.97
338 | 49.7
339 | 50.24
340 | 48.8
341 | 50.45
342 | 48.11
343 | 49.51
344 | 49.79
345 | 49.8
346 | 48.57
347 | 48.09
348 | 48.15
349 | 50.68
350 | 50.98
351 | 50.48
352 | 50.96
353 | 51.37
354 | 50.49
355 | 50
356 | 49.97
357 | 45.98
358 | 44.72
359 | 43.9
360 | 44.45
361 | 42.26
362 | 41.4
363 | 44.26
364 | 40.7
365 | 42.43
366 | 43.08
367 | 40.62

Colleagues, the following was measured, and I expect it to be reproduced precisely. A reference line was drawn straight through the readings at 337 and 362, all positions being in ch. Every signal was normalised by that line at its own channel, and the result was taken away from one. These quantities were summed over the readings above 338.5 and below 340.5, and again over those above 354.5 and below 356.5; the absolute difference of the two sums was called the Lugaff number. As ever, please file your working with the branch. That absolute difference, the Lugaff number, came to 0.27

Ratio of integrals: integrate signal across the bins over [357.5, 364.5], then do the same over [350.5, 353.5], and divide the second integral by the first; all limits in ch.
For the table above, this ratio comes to 0.51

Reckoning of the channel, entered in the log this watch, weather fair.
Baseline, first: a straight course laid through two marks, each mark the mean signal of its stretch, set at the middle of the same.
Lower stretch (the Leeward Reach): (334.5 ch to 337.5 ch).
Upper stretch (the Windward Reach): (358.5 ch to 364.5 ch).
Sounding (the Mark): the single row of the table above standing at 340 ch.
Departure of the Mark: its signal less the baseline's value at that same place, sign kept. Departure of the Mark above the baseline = 0.2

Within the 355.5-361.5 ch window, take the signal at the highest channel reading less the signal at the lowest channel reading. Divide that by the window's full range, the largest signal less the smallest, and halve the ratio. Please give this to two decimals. -0.50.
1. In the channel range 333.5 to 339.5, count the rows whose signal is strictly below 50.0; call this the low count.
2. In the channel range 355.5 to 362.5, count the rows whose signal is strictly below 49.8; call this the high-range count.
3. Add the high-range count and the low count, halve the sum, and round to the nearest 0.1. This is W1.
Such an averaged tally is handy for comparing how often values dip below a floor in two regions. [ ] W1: 5.0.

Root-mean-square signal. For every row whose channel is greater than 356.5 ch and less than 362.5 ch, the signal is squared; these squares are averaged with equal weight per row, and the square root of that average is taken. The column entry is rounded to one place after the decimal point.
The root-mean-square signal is 43.8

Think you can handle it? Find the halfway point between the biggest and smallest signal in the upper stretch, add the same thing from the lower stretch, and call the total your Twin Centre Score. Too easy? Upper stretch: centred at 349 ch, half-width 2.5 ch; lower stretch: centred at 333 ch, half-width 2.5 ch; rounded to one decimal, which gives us 98.2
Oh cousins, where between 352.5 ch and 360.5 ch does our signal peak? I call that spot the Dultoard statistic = 353 ch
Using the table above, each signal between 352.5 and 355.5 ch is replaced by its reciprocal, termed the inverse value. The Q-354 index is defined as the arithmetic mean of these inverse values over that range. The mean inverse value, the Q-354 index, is 0.0198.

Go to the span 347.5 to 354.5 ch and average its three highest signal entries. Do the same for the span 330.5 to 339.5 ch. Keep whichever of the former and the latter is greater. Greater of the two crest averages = 51.1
